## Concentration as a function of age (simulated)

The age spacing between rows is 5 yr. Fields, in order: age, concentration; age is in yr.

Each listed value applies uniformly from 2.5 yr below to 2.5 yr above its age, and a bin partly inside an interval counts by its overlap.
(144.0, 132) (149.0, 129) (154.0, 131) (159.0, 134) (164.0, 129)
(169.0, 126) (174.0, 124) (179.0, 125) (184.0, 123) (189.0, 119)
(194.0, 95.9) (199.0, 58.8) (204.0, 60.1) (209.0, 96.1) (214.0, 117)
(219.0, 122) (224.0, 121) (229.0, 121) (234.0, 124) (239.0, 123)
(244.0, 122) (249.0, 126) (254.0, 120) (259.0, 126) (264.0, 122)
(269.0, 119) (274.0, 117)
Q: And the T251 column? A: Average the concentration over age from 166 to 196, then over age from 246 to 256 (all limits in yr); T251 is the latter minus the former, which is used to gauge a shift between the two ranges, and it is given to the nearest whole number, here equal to 4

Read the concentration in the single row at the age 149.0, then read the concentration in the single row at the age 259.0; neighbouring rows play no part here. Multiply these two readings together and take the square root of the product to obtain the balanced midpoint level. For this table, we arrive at 127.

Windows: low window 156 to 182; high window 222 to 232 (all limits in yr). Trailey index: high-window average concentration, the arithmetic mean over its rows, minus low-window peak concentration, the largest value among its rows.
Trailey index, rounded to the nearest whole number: -13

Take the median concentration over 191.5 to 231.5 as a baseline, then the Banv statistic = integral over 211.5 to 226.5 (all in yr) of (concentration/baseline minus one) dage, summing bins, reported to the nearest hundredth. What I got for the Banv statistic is 1.89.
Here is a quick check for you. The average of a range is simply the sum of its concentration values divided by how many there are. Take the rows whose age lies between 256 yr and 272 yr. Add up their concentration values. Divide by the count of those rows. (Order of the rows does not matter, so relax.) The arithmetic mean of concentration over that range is 122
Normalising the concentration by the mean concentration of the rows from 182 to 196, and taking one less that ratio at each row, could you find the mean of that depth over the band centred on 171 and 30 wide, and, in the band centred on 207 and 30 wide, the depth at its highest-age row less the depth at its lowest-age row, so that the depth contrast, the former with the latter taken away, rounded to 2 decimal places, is 0.11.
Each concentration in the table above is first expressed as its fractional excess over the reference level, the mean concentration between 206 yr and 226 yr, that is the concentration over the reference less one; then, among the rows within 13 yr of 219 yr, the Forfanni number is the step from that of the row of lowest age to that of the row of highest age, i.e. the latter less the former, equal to 0.22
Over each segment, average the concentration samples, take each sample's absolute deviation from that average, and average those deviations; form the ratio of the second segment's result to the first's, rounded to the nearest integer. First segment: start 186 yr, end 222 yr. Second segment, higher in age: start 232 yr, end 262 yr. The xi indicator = 0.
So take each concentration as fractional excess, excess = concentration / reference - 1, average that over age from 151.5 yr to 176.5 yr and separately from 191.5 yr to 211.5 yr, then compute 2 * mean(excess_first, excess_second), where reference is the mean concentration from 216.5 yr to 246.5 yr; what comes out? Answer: -0.31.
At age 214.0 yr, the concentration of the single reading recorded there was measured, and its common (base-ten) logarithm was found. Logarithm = 2.068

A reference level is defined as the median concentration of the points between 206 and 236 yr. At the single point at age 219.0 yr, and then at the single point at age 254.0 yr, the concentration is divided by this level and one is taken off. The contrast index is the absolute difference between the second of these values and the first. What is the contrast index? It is 0.017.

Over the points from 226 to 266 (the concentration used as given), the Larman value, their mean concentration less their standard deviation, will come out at 121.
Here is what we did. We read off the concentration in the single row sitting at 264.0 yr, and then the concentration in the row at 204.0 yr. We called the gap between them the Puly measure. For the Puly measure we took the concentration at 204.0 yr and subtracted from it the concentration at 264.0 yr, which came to -62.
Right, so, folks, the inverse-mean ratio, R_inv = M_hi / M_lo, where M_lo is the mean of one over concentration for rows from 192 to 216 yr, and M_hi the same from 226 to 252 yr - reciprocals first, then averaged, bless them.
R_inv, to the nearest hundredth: 0.64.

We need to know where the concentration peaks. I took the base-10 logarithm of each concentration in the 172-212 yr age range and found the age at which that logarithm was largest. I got 179.0 yr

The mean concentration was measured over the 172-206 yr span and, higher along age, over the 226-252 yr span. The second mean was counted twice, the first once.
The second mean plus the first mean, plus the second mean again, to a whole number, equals 347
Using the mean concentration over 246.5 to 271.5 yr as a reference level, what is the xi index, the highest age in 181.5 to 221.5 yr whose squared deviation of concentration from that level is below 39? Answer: 219.0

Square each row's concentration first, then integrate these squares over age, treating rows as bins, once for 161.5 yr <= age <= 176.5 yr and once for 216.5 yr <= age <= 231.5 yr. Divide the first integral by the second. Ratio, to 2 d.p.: 1.08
